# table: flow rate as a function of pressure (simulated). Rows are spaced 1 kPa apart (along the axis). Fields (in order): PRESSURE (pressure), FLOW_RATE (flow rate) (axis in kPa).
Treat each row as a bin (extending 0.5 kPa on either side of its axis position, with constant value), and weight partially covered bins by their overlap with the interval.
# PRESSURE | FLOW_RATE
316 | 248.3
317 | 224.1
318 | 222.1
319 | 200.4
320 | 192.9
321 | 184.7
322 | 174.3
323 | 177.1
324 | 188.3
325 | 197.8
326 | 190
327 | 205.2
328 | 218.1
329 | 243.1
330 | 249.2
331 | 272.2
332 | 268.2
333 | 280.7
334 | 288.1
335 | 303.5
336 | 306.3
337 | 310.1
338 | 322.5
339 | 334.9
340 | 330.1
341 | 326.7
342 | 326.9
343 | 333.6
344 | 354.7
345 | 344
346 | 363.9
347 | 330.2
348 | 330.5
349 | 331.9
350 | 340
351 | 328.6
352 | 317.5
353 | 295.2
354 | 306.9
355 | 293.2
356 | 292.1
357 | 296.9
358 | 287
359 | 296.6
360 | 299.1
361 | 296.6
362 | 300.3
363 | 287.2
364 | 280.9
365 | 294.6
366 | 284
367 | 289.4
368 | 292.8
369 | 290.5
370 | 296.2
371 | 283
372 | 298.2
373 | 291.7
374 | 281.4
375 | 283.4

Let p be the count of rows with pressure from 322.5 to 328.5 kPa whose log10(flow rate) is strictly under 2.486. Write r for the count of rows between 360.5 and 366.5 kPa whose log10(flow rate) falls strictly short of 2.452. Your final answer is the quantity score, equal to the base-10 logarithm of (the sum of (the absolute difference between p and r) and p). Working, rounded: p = 6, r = 1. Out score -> 1.04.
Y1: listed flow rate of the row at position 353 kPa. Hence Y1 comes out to 295.2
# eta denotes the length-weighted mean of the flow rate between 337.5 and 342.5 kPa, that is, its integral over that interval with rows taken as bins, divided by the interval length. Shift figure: 328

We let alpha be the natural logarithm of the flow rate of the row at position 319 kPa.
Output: 5.30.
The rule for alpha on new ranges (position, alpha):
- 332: 5.59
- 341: 5.79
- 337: 5.74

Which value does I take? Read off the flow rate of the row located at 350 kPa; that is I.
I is 340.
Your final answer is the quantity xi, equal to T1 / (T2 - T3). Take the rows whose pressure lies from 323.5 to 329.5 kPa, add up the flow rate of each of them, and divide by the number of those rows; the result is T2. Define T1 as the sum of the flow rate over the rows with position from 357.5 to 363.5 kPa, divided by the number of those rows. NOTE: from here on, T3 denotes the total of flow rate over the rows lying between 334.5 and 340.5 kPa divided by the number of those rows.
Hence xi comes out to -3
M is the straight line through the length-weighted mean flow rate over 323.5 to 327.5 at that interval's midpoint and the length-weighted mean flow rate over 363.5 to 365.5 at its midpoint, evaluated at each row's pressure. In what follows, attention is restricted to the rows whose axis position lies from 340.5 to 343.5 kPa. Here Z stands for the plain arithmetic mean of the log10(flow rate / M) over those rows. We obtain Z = 0.15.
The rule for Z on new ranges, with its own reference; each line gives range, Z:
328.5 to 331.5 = 0.09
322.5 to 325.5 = -0.01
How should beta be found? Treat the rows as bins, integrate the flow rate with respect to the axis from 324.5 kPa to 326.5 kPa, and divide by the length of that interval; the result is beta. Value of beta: 194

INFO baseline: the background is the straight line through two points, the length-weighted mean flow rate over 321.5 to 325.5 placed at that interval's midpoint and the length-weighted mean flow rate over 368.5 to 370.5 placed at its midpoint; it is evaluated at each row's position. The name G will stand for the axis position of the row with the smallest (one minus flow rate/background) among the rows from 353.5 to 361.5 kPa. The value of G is 354 kPa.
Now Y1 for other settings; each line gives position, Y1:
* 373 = 291.7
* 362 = 300.3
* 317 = 224.1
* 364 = 280.9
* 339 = 334.9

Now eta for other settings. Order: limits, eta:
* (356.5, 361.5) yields 295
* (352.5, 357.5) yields 297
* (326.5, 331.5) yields 238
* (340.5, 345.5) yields 337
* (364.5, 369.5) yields 290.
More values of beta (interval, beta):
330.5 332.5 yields 270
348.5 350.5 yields 336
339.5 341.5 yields 328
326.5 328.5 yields 212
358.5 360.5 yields 298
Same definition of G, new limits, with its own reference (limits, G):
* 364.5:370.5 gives 365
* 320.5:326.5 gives 325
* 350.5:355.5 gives 351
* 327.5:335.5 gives 335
